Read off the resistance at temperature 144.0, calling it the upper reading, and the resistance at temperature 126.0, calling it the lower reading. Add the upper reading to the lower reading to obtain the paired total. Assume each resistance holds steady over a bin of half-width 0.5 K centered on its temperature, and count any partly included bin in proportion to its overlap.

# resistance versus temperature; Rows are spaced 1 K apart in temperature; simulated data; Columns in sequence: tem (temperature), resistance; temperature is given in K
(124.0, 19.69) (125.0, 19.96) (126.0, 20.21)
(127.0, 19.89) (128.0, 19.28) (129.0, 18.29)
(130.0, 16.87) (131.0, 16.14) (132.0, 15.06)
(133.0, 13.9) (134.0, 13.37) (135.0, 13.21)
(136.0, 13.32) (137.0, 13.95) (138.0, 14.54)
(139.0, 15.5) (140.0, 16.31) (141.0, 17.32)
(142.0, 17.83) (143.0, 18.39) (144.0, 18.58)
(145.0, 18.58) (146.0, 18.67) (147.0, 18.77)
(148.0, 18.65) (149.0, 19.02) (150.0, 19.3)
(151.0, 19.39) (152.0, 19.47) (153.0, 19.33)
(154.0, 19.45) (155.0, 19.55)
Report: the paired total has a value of 38.8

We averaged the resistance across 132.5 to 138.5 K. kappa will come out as 14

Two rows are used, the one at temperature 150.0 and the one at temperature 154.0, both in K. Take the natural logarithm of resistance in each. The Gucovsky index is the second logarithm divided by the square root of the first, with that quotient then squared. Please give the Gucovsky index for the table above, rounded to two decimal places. 2.98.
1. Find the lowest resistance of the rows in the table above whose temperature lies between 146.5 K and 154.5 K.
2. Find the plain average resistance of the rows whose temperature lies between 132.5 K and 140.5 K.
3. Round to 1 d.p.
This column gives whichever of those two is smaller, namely 14.3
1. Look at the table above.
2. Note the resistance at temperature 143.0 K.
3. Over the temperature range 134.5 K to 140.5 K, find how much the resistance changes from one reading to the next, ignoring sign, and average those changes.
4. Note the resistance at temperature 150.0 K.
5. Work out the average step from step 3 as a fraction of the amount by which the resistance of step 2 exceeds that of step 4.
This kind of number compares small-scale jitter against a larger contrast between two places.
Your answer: -0.68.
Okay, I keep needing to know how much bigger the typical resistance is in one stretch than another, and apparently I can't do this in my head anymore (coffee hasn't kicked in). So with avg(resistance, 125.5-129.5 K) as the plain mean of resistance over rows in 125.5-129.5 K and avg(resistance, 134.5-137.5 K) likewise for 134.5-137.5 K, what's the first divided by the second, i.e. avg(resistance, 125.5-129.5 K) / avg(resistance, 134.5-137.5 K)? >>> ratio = 1.44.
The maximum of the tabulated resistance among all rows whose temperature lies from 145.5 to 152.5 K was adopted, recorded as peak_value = 19.47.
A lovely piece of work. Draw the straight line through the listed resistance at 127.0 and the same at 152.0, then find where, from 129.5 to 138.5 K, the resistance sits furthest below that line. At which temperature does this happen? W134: 135.0 K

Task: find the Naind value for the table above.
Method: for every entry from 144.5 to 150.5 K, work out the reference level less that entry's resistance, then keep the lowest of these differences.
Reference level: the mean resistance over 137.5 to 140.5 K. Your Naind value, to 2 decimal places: -3.85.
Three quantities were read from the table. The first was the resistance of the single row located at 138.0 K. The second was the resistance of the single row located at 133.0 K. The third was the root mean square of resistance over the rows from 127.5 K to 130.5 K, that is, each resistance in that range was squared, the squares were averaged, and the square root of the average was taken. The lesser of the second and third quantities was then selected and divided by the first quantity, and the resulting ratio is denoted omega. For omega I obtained 0.96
